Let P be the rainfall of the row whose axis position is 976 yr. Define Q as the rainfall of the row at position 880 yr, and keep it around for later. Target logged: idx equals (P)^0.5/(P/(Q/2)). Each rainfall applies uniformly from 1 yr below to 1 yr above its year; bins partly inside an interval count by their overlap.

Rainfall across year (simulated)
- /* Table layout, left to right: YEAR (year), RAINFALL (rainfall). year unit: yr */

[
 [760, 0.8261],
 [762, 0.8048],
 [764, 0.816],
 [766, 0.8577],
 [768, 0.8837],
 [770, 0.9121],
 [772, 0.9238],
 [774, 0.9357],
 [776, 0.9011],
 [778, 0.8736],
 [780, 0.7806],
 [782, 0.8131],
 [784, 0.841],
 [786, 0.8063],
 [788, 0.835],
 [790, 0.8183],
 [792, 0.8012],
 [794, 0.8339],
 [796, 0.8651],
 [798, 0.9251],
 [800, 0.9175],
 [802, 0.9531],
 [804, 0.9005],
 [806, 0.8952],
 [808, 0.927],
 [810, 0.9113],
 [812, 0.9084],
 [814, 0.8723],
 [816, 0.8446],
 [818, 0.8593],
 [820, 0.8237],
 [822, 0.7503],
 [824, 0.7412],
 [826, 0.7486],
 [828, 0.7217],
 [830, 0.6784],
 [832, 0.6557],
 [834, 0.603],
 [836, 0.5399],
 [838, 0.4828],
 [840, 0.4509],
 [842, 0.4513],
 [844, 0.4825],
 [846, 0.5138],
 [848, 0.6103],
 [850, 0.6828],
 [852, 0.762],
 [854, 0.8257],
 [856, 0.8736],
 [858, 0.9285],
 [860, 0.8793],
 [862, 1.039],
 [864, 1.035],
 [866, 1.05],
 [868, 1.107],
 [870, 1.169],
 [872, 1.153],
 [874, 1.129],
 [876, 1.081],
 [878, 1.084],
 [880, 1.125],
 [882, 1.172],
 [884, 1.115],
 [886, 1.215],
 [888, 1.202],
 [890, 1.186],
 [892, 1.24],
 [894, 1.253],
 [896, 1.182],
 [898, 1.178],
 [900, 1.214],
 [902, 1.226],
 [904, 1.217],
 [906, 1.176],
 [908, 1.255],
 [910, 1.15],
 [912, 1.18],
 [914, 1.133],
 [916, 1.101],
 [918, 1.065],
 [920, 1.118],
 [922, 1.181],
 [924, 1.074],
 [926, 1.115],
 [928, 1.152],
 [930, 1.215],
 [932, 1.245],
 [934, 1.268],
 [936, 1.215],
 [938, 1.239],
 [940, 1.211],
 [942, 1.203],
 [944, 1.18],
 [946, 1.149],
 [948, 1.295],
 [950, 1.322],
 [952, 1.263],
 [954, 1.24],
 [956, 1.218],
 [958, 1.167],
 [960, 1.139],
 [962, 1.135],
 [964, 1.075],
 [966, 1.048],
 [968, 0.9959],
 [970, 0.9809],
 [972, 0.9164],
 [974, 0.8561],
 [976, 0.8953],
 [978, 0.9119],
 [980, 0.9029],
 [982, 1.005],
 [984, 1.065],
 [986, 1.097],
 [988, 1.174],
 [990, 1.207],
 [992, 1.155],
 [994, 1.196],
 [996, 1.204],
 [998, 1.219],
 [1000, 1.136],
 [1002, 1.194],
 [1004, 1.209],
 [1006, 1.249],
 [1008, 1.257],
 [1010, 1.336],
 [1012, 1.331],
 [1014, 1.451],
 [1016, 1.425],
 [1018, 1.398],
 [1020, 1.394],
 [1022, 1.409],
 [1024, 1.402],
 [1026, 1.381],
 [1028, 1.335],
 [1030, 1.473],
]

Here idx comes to 0.59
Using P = 0.8953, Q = 1.125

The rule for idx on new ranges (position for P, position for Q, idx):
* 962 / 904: 0.57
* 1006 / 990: 0.54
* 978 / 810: 0.48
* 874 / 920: 0.53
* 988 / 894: 0.58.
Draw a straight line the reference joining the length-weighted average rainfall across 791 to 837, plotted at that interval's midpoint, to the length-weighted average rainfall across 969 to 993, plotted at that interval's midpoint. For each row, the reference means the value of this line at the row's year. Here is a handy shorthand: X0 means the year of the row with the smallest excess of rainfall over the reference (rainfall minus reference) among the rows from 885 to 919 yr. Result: 918 yr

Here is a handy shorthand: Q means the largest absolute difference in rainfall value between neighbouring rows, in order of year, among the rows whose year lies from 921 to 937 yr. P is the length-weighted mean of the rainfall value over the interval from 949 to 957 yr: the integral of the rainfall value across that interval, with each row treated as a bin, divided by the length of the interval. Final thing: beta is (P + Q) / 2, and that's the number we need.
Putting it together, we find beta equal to 0.68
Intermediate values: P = 1.26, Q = 0.11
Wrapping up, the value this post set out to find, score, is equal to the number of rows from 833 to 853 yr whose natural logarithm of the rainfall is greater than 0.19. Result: 0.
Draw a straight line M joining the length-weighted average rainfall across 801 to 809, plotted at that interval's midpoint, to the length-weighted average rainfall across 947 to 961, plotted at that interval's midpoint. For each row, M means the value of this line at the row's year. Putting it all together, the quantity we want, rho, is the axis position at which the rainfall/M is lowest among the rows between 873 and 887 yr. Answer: 878 yr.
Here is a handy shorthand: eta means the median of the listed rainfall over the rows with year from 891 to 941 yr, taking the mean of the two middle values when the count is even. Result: 1.18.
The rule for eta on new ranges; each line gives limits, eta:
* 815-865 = 0.74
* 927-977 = 1.18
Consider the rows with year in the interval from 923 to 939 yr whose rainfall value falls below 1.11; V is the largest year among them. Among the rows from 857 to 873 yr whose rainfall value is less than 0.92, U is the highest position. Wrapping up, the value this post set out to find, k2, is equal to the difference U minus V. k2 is -64 yr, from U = 860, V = 924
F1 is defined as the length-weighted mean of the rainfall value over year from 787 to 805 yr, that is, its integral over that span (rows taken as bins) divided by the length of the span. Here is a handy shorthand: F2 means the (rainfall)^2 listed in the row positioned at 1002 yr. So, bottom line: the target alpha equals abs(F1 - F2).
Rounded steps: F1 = 0.87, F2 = 1.4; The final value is 0.55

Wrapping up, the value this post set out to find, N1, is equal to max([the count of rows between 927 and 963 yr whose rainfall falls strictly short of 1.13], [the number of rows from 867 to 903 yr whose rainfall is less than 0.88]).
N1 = 0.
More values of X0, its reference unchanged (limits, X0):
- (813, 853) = 842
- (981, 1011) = 982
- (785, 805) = 792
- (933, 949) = 946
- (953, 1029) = 974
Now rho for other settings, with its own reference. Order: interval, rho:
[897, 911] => 910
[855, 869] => 860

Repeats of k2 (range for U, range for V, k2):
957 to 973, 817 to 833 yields 140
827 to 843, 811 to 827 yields 16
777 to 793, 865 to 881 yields -86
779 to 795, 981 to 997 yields -192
